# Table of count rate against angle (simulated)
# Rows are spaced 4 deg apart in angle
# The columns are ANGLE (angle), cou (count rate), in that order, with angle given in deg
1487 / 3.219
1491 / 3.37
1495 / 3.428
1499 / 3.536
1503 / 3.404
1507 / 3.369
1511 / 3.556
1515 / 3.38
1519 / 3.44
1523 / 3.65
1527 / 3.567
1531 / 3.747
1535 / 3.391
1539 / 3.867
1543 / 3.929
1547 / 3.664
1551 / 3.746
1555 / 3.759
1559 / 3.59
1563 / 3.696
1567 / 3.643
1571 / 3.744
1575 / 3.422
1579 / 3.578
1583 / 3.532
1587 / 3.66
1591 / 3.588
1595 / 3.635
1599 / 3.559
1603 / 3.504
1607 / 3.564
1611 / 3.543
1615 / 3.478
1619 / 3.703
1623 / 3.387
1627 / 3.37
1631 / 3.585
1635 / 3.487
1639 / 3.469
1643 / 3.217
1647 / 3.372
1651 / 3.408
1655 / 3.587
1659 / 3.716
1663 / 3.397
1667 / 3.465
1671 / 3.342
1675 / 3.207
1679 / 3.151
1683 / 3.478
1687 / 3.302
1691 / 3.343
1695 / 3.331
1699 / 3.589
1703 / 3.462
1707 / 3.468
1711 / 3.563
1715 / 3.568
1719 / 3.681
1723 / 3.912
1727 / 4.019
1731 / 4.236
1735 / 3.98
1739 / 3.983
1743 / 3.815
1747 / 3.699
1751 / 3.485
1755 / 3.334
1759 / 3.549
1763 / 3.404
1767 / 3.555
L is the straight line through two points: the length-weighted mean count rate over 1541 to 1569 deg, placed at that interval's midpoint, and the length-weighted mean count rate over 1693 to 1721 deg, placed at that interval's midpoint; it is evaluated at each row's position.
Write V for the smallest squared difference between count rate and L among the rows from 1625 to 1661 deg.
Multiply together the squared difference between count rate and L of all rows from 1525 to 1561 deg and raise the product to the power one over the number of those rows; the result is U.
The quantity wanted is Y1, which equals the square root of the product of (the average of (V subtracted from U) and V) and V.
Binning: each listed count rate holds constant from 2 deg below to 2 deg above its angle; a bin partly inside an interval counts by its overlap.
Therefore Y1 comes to 0.0001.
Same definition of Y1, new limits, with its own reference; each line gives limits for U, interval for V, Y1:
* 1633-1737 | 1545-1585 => 0.0013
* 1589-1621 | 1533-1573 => 0.0008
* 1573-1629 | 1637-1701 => 0.0002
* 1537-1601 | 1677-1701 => 0.0026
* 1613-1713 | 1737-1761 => 0.0016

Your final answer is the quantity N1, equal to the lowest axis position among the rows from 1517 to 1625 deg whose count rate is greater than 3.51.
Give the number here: 1523 deg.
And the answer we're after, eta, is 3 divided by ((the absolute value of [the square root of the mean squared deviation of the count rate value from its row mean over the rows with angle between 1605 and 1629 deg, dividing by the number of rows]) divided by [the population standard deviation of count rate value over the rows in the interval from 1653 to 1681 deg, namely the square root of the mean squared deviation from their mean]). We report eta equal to 4.9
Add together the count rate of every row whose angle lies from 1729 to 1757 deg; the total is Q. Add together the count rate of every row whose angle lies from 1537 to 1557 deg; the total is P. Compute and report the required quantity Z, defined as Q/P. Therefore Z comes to 1.4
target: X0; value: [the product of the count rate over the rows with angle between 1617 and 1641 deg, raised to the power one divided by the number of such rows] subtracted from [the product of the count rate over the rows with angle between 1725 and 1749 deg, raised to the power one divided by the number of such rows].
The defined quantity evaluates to 0.5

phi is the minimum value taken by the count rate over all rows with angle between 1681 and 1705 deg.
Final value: 3.302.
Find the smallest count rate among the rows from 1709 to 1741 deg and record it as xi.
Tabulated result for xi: 3.563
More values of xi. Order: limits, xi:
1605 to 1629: 3.37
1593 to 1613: 3.504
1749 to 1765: 3.334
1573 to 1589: 3.422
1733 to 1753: 3.485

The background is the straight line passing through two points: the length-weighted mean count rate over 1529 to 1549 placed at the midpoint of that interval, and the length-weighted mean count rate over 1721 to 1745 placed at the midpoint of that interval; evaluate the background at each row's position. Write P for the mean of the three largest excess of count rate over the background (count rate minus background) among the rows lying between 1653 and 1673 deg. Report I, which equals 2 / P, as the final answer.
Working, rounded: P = -0.30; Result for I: -7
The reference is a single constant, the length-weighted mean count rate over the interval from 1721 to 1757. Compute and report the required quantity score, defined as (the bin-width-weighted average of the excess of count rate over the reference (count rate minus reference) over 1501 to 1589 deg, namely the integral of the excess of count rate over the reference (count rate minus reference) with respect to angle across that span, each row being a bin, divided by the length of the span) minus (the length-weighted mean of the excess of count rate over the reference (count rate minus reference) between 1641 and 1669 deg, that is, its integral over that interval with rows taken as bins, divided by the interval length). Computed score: 0.15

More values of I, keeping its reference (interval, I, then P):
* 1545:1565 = -197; -0.01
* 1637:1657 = -5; -0.38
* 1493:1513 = -12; -0.16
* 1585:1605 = -12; -0.16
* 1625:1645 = -6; -0.34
